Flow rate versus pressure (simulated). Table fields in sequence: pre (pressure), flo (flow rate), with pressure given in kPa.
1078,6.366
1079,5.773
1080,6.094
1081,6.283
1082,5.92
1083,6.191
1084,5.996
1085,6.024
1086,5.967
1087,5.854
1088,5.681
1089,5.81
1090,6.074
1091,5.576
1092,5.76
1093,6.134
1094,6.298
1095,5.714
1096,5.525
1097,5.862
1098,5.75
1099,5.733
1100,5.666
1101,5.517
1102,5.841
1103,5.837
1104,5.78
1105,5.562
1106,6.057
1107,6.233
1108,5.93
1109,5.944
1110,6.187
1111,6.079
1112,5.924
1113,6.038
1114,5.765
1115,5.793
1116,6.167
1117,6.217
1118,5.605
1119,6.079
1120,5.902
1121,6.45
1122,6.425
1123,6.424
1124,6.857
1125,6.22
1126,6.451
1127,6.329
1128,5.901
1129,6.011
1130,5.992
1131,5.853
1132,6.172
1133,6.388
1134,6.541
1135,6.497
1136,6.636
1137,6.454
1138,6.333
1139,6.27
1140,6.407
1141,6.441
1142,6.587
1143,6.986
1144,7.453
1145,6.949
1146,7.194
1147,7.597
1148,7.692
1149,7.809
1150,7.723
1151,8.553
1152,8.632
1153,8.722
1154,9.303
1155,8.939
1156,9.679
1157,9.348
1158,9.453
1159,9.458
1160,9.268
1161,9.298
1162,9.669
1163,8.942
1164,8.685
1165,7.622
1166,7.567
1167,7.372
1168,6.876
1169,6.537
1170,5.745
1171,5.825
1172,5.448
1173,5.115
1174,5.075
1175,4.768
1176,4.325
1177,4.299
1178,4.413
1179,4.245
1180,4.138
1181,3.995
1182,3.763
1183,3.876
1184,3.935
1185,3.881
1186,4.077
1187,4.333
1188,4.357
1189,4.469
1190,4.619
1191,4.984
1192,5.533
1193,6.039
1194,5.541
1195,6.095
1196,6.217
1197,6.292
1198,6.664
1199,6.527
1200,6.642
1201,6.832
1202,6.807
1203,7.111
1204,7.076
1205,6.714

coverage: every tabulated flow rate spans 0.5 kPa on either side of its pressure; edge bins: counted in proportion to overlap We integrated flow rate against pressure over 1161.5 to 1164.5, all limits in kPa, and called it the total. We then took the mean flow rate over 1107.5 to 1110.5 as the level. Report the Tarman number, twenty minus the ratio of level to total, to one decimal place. 19.8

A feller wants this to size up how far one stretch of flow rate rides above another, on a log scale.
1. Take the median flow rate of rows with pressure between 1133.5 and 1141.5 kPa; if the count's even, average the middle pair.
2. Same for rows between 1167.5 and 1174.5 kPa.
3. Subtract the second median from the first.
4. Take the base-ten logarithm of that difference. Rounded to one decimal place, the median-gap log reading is -0.2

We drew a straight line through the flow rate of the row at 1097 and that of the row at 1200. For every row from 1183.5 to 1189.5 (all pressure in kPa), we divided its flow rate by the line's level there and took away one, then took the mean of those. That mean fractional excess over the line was -0.36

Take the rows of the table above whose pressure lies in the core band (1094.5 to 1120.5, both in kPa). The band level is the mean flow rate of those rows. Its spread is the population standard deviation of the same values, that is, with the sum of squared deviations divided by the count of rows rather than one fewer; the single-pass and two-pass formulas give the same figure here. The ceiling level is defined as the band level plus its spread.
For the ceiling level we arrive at 6.1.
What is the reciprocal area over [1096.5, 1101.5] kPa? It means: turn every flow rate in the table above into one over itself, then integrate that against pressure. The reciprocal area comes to 0.88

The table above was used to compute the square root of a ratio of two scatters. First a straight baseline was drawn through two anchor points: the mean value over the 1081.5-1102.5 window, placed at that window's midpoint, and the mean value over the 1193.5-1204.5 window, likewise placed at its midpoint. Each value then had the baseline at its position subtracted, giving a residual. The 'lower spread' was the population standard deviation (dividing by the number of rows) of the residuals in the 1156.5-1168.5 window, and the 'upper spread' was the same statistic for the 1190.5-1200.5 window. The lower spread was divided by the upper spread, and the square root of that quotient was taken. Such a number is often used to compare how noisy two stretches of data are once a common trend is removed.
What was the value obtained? 1.4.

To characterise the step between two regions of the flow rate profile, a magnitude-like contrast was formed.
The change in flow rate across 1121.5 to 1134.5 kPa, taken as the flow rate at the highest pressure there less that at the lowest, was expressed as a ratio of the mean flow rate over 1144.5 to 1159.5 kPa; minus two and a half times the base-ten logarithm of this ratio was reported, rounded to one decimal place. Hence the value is 4.7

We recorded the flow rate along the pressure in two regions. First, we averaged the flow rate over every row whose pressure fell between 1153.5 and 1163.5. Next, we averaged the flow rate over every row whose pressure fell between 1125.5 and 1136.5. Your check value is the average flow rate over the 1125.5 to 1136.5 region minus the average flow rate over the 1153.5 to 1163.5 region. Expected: -3.1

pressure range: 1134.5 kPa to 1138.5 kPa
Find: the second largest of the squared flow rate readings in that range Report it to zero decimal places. 42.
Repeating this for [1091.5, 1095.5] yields 38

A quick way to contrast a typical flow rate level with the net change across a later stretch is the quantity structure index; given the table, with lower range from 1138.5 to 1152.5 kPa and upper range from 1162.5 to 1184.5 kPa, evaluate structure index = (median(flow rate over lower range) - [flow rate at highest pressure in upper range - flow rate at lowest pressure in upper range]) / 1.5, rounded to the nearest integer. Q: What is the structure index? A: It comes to 8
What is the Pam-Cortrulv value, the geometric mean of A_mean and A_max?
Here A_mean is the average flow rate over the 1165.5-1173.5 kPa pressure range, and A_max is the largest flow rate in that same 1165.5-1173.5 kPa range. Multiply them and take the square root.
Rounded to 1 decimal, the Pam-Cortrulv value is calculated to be 6.9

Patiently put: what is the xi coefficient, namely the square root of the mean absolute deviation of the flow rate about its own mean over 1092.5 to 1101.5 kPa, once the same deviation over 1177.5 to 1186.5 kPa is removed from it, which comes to 0.19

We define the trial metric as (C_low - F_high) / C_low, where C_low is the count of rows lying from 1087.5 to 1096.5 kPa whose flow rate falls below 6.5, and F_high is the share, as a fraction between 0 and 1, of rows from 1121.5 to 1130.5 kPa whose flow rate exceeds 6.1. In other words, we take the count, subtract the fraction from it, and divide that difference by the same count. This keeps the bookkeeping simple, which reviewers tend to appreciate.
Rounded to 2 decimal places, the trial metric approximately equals 0.93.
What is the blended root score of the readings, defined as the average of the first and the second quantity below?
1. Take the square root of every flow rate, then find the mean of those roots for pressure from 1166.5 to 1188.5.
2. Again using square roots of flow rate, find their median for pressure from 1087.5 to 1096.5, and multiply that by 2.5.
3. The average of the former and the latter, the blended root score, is 4.09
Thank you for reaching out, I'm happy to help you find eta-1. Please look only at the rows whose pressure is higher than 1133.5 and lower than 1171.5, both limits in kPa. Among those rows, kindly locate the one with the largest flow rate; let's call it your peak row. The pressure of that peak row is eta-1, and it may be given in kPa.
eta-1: 1156 kPa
